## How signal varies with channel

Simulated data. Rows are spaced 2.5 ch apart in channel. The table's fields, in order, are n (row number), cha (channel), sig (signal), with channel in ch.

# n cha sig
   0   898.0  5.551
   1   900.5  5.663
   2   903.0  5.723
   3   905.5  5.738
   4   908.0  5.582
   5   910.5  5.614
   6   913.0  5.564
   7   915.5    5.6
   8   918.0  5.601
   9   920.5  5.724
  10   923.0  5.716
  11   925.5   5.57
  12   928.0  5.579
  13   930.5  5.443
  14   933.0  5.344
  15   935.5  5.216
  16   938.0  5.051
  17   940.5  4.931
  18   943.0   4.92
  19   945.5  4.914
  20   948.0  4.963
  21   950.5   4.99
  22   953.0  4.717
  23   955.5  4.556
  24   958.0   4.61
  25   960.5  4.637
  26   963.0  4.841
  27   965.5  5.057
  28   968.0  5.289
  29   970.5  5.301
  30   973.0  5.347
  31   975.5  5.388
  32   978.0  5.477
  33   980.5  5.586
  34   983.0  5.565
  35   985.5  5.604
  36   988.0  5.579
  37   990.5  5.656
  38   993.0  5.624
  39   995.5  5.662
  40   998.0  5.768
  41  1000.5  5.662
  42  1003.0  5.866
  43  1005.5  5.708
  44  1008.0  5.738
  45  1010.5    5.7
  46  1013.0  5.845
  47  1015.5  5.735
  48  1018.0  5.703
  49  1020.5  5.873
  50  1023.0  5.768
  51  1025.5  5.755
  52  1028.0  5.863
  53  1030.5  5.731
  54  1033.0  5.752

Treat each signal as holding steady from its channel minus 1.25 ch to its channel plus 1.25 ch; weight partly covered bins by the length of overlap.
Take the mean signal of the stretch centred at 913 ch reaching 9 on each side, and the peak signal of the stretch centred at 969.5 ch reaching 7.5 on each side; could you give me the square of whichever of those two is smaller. 29.0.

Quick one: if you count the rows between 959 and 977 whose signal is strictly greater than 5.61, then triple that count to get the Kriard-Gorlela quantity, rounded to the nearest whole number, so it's 0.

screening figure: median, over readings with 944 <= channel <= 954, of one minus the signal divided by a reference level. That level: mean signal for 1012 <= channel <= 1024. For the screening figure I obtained 0.146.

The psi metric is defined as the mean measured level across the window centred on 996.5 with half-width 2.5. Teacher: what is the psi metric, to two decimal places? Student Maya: 5.71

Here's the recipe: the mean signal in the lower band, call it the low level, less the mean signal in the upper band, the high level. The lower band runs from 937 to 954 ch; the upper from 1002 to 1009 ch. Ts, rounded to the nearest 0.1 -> -0.8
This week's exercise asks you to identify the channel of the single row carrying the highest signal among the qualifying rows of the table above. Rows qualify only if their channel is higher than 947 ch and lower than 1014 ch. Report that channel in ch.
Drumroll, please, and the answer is 1003.0 ch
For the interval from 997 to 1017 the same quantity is 1003.0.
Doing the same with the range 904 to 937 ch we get 905.5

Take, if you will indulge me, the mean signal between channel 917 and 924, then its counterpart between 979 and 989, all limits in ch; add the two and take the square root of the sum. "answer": 3.36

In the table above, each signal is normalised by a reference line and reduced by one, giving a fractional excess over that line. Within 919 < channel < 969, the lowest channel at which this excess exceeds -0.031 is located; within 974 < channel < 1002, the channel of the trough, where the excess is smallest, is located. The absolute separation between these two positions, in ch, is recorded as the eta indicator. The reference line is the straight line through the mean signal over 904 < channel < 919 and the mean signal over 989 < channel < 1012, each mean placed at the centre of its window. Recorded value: 55.0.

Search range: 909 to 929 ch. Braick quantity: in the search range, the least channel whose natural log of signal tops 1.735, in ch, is 920.5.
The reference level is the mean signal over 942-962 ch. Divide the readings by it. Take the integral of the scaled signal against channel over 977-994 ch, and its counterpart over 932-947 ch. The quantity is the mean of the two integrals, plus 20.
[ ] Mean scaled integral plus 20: 38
